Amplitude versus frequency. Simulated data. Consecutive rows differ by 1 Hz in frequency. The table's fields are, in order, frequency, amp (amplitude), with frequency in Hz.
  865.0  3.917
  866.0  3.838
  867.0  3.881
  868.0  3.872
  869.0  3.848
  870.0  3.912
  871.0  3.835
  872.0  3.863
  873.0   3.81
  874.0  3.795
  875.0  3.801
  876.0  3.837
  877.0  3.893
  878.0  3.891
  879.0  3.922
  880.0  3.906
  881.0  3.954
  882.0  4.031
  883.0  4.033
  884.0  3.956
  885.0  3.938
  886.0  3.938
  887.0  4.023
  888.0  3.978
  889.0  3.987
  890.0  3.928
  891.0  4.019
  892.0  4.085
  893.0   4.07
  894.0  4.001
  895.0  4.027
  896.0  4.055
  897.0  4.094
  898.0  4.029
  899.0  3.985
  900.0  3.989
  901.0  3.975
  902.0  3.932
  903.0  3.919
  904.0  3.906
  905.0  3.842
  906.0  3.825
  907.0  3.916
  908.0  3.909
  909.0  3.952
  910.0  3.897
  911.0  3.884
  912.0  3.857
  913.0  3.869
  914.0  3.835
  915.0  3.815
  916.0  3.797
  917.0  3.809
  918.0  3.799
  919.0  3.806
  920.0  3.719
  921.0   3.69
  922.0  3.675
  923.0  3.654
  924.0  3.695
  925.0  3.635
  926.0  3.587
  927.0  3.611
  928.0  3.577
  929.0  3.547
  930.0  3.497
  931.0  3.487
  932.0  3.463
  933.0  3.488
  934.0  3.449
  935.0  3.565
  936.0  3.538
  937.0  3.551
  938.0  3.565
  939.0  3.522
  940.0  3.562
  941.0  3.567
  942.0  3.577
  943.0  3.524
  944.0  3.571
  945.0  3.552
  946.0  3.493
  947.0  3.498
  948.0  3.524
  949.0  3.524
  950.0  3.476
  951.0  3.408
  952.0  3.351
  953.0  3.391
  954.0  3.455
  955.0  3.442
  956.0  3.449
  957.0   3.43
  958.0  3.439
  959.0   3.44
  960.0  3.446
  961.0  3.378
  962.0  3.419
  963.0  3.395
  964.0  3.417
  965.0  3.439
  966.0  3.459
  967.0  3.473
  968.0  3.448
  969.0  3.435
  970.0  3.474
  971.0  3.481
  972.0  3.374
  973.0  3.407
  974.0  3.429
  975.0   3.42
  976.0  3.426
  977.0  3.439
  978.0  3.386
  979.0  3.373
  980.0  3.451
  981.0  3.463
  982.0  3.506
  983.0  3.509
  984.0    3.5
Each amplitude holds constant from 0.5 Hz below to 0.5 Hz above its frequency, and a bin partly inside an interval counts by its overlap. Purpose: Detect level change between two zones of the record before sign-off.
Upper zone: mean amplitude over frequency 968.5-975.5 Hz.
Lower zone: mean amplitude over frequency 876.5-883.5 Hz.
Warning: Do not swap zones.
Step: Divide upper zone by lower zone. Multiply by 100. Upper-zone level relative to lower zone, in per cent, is 86.9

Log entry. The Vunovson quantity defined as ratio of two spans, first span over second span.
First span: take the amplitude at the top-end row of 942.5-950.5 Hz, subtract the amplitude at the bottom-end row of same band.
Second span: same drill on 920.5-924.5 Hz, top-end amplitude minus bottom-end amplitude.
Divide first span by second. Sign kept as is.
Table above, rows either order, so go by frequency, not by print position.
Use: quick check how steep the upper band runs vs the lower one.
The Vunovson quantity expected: -10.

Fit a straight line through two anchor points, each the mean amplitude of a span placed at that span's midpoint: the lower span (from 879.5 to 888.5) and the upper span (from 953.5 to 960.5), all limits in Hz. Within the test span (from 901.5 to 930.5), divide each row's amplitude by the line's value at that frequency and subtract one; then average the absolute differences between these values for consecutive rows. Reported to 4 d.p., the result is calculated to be 0.0076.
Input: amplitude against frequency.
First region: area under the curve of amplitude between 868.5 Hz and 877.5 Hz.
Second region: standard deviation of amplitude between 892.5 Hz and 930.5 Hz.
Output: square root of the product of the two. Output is 2.3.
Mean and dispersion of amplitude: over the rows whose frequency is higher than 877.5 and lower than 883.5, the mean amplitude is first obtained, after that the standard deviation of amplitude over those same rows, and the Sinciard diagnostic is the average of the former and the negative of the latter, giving 1.95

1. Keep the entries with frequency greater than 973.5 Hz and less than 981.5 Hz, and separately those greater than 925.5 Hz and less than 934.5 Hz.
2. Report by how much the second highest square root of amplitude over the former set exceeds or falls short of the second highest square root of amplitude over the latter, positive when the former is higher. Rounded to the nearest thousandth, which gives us -0.036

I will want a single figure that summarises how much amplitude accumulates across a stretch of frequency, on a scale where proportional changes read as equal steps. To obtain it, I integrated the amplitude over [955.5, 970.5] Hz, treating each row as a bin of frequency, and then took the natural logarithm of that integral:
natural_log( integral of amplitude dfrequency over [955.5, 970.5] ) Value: 3.94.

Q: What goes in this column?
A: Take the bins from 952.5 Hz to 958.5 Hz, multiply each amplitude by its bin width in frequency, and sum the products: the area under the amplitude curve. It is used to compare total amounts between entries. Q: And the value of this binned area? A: 20.6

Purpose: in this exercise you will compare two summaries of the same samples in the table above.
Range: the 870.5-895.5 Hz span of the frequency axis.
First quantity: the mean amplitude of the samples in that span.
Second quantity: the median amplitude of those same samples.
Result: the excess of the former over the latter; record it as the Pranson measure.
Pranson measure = 0.0028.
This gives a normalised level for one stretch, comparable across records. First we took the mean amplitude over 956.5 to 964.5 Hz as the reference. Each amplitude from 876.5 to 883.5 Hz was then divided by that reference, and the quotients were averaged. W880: 1.15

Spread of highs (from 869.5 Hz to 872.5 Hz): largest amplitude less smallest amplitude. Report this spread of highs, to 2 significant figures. 0.077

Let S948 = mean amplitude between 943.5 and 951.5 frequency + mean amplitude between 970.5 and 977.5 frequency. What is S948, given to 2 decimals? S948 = 6.93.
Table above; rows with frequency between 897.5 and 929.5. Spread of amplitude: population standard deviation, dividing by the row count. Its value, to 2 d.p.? 0.13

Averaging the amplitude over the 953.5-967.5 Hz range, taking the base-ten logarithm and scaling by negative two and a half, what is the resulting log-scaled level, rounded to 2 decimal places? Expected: -1.34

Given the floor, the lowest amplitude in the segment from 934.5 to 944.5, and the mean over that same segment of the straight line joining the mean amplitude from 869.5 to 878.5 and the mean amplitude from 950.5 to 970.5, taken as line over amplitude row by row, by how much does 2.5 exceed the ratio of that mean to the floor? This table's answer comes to 2.22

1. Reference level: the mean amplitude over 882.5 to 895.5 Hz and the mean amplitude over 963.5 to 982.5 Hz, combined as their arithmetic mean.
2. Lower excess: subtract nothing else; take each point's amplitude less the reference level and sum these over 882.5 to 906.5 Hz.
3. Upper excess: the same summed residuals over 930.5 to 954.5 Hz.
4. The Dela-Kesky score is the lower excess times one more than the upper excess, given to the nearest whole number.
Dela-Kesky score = -26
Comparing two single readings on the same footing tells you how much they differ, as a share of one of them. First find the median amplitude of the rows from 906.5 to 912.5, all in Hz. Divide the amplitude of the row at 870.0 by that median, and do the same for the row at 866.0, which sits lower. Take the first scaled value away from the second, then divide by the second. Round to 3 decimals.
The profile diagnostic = -0.019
